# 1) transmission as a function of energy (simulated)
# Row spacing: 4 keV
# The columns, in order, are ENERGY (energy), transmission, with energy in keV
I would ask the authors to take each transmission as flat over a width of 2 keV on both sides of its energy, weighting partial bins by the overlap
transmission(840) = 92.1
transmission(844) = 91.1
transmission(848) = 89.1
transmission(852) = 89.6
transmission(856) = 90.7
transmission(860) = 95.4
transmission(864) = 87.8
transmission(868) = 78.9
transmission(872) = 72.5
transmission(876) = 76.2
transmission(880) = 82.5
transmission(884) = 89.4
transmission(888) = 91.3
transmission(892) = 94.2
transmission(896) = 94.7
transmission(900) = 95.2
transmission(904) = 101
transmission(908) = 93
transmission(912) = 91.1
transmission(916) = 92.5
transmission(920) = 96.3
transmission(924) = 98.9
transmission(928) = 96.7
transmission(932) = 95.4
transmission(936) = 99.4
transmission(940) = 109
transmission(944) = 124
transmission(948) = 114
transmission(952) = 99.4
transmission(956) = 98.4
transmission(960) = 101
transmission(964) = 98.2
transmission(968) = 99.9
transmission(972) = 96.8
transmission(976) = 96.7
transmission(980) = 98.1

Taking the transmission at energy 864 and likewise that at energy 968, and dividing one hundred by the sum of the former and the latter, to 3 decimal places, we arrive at 0.533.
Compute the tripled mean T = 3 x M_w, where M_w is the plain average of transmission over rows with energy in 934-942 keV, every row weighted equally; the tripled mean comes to 313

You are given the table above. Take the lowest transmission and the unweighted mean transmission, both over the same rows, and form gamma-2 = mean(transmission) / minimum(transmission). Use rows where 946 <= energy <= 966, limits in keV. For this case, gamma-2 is 1.04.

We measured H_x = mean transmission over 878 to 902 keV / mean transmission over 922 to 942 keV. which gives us 0.91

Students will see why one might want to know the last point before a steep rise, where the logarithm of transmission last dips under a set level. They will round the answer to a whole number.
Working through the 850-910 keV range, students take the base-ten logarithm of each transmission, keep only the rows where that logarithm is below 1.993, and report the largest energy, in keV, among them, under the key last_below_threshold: 908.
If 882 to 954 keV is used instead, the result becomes 932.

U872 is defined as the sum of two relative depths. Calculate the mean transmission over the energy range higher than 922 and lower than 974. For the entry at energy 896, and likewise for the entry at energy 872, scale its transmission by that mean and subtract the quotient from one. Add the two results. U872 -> 0.37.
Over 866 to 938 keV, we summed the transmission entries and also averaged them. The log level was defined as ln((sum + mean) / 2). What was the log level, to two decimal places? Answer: 6.76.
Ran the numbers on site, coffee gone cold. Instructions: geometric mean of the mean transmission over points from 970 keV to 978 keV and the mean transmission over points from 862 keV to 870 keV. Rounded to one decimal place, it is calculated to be 89.8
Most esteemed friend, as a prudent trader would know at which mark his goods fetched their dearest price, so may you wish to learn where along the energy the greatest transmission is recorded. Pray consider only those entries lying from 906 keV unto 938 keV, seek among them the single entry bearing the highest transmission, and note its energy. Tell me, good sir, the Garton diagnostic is 936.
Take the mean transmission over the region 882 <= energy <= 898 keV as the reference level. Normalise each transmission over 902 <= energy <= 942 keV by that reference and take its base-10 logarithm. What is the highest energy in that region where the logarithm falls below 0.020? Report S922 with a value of 932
